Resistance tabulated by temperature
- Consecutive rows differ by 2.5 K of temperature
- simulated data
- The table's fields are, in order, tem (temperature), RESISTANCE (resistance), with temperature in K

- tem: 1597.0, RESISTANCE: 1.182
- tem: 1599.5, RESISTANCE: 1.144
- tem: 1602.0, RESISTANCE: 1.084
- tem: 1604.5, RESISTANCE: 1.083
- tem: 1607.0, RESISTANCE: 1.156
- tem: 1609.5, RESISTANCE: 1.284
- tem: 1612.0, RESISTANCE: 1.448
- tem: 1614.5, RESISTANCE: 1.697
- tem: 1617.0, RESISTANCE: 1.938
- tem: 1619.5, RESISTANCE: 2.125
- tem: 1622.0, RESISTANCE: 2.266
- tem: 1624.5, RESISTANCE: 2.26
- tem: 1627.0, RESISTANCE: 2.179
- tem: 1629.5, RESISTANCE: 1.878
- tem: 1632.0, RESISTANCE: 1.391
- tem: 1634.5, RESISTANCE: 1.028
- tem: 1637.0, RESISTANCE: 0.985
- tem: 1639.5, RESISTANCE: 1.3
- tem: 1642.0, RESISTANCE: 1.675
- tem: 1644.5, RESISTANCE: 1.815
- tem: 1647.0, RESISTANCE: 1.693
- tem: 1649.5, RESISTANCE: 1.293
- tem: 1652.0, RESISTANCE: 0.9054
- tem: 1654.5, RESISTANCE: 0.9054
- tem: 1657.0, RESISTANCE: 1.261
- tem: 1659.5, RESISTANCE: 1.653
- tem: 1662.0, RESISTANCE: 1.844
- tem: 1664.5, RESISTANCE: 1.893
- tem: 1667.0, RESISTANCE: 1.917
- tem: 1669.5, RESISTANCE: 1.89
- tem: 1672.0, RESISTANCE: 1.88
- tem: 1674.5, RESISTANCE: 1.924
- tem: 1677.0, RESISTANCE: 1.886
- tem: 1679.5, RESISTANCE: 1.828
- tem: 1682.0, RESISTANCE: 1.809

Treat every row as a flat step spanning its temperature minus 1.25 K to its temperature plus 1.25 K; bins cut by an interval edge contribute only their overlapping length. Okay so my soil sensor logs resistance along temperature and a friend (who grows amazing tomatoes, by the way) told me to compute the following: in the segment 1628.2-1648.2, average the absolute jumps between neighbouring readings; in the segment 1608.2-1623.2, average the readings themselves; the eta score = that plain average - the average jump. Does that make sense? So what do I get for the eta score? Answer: 1.5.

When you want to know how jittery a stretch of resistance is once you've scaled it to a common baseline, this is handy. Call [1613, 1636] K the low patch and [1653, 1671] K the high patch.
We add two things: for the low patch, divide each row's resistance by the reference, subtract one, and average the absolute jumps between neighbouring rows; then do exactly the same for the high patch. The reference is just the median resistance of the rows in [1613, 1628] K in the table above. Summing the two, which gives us 0.19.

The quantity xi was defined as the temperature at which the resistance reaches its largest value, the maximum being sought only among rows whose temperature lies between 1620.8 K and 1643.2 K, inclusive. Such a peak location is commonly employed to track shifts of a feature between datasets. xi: 1622.0 K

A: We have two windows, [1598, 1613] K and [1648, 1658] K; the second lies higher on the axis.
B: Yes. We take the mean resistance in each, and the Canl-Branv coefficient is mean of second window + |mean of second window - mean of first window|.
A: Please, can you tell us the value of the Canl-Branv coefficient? 1.20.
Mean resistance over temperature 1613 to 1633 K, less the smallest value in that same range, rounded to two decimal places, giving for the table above 0.58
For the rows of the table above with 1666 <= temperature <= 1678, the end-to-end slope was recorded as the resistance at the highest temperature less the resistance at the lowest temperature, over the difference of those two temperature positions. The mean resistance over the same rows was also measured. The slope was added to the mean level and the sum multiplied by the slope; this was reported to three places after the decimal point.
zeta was -0.006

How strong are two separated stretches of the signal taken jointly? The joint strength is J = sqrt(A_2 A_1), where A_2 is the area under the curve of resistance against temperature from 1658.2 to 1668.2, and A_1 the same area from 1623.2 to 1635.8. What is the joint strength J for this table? 20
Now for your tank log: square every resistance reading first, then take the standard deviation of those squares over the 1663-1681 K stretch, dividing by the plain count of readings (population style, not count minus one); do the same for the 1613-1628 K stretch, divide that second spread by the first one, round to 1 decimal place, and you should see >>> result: 7.4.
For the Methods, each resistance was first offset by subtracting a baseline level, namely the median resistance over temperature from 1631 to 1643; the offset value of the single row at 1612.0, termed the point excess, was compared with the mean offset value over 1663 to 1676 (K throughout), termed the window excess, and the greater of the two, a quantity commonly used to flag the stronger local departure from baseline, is 0.60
